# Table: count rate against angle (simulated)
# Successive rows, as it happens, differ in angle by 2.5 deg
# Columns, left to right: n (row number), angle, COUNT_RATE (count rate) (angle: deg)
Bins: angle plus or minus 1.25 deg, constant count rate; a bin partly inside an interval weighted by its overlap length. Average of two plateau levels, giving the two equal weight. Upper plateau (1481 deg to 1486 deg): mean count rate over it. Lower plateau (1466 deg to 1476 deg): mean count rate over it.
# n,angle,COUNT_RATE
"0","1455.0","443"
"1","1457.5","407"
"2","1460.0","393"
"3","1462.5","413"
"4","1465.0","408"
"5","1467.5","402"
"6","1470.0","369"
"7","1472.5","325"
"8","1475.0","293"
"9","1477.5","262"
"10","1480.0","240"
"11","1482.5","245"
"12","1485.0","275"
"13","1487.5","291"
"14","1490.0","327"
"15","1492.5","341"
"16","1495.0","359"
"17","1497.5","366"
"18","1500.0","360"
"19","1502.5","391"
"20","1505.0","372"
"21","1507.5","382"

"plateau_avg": 304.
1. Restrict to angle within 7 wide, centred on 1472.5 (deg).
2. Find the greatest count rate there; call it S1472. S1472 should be 369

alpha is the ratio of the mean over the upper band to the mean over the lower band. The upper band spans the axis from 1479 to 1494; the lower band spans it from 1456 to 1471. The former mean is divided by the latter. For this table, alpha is 0.72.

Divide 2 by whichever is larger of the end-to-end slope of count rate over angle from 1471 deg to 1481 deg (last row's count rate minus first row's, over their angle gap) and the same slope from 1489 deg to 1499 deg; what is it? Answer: 0.4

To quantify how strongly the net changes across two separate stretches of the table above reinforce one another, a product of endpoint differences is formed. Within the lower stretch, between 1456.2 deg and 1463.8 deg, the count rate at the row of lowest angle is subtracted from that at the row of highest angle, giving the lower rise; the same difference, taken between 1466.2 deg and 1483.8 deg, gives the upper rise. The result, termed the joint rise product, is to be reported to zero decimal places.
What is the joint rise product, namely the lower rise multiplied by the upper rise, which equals -942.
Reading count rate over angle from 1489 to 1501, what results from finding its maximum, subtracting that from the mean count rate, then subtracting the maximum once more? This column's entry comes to -381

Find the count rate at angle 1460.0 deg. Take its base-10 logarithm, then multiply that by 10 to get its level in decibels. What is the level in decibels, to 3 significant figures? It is 25.9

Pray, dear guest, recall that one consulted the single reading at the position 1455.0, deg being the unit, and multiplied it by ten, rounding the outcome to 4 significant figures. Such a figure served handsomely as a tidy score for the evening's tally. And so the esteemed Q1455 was 4430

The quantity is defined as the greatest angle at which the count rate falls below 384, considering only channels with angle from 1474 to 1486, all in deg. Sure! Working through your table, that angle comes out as 1485.0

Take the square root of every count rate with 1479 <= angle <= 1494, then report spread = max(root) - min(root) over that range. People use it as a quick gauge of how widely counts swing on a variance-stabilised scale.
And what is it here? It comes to 3.0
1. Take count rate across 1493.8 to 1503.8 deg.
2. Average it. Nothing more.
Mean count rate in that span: 369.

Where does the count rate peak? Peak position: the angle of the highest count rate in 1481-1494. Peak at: 1492.5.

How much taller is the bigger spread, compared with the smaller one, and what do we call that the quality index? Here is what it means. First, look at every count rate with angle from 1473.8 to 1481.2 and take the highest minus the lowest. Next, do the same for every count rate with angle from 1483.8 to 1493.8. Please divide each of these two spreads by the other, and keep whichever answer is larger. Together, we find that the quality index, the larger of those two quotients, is 1.25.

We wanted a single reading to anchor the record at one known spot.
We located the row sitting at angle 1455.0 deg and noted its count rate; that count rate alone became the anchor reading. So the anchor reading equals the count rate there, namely 443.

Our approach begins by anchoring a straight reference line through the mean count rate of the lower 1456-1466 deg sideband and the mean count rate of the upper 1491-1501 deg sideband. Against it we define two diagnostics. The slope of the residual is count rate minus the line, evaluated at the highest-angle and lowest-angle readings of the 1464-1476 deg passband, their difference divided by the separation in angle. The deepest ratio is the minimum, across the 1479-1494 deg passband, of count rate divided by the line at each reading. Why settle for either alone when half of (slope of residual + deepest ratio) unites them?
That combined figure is -4.7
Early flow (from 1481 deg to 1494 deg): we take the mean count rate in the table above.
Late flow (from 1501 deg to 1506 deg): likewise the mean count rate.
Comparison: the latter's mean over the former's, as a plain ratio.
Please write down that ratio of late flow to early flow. 1.29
